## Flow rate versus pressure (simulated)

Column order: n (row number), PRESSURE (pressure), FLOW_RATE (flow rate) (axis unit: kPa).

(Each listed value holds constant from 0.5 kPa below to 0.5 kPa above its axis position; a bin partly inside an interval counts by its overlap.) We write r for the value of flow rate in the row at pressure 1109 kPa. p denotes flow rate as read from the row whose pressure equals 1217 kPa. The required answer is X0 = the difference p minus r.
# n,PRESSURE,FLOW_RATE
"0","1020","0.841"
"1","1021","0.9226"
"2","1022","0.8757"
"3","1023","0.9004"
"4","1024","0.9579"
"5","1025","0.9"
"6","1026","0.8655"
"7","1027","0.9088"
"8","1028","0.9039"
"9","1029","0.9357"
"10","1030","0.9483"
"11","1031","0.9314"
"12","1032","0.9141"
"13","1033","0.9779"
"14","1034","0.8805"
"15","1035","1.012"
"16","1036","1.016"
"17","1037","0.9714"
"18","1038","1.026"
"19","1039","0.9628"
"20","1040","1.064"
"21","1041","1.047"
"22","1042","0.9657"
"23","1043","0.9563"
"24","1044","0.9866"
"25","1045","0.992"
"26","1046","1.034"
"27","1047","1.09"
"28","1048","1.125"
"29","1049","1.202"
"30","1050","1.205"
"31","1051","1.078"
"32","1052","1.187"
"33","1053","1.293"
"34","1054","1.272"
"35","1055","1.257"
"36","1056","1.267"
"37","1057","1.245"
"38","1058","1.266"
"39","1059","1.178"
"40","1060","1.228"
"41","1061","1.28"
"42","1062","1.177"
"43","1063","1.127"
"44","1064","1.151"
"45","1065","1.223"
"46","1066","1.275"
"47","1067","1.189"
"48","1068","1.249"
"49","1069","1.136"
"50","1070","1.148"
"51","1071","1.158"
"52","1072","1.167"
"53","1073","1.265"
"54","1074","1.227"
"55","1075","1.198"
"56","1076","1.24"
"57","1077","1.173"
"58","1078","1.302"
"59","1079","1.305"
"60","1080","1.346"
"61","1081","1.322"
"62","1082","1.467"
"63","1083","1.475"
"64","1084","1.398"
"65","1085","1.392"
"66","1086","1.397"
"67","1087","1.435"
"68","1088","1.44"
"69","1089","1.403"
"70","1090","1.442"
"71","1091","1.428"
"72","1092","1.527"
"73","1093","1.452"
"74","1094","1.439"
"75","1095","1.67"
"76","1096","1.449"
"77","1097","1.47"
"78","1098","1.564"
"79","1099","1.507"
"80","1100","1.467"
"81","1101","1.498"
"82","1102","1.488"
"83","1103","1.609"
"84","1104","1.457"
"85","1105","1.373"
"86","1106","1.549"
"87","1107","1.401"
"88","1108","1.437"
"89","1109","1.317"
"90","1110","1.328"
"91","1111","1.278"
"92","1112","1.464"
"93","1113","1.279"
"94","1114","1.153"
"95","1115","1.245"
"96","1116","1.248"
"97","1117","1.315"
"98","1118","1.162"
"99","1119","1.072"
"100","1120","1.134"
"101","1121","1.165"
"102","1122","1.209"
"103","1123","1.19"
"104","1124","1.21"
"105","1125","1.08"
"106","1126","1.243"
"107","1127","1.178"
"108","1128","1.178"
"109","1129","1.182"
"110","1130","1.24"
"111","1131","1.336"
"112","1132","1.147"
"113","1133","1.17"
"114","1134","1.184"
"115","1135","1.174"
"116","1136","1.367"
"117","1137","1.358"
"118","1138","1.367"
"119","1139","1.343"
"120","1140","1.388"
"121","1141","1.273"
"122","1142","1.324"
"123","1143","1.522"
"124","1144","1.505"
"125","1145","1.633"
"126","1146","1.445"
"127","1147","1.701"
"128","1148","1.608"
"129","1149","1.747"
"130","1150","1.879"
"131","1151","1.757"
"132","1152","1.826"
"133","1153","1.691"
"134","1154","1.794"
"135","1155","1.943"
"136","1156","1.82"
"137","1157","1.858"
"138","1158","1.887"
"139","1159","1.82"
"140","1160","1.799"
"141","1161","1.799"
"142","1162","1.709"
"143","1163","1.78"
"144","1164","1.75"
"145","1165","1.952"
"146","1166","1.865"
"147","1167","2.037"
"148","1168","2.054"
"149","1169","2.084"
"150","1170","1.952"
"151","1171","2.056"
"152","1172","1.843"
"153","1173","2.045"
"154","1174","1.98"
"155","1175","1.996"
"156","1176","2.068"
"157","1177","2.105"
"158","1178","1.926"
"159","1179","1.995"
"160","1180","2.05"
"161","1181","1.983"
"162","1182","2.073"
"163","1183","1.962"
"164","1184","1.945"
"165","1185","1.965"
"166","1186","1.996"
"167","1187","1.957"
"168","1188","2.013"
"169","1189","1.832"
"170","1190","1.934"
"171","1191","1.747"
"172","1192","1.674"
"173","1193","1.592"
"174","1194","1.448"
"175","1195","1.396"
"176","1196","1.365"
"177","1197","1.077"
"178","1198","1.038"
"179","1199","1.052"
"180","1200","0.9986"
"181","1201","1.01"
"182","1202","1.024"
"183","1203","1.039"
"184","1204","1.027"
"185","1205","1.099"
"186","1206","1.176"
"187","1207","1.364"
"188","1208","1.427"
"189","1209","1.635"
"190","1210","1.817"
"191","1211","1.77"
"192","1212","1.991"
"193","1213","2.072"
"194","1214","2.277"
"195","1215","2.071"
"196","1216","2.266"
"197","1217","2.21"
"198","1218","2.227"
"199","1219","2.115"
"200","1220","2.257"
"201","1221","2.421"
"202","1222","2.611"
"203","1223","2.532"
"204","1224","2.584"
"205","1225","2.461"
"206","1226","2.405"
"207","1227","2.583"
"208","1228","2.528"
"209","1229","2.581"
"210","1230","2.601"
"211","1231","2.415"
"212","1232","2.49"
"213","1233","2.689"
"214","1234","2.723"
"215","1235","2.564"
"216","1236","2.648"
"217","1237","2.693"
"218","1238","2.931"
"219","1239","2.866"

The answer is 0.9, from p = 2.21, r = 1.317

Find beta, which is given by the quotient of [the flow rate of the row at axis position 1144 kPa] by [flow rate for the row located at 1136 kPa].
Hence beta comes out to 1.10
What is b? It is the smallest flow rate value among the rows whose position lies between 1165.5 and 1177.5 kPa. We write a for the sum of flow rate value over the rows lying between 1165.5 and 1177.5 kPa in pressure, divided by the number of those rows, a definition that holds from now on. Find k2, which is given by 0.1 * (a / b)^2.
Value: 0.119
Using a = 2.01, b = 1.843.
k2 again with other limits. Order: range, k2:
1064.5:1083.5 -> 0.122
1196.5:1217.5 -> 0.225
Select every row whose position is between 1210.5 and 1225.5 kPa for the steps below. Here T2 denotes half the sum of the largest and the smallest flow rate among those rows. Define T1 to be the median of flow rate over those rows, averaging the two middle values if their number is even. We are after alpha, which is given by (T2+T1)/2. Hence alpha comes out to 2.22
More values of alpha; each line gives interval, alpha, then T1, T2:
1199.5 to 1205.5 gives 1.04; 1.0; 1.05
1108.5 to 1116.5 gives 1.29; 1.3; 1.31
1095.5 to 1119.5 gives 1.38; 1.4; 1.34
